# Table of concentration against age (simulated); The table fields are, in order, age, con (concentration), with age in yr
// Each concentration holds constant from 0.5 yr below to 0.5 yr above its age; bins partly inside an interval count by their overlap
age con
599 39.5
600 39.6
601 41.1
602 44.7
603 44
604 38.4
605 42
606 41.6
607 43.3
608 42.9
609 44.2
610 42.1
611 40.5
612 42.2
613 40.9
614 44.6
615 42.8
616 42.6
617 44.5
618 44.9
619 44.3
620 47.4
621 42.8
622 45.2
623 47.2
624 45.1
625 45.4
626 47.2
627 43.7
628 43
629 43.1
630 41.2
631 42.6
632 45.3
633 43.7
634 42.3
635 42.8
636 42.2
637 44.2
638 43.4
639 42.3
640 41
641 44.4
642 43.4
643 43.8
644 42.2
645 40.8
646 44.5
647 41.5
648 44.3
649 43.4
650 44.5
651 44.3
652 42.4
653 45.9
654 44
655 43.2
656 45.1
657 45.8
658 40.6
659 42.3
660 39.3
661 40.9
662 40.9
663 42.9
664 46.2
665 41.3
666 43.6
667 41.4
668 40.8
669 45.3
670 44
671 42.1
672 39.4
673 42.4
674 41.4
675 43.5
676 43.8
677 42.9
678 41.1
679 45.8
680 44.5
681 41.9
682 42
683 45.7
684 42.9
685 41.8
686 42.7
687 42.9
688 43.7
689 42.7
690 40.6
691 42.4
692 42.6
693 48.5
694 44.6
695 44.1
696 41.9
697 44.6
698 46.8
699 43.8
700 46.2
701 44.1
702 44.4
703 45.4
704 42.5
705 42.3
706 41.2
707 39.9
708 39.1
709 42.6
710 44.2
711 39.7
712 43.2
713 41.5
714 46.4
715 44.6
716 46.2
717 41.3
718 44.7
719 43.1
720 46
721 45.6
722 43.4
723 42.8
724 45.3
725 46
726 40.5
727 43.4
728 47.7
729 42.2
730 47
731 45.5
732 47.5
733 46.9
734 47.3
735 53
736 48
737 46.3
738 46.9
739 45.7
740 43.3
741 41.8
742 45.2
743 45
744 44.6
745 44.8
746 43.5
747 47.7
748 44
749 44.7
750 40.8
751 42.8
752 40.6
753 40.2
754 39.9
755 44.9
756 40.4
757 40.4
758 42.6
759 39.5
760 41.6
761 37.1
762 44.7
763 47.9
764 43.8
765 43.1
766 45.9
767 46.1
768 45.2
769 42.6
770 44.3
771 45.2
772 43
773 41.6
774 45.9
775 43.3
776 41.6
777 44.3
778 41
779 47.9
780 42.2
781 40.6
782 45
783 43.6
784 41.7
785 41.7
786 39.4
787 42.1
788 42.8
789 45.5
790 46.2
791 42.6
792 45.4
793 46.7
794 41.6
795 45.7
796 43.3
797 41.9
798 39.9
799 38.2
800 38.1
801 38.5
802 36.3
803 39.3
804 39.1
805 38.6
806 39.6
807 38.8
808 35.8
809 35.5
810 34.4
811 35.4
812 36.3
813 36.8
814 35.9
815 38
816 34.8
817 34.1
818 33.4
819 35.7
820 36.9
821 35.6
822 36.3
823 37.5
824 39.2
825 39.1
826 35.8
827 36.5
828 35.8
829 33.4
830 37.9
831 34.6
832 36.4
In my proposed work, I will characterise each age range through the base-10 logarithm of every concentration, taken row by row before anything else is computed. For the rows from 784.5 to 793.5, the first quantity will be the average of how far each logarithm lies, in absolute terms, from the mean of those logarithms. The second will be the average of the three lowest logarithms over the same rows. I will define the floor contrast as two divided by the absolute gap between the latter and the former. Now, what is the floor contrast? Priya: 1.256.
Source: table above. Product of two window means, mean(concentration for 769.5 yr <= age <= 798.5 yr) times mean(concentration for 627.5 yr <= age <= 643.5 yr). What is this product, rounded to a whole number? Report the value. 1864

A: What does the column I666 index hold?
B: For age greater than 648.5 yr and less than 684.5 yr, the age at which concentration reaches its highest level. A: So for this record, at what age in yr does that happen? 664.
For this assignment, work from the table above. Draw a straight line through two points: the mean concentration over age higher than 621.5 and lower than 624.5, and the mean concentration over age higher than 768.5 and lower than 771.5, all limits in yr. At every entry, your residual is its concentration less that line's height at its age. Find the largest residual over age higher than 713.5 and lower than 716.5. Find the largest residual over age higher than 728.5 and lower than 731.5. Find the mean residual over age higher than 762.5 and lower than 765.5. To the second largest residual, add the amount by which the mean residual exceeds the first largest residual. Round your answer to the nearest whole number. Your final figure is 2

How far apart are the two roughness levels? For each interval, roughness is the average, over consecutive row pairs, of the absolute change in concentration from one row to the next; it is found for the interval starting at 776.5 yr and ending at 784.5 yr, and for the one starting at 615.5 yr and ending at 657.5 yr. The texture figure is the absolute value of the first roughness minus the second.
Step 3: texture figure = 1.9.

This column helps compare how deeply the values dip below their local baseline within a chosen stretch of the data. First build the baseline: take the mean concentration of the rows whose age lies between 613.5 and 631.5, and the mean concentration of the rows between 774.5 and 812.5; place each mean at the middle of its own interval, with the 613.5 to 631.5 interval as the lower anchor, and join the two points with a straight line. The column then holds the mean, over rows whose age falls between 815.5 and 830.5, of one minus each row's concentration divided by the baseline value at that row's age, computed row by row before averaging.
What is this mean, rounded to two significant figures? 0.11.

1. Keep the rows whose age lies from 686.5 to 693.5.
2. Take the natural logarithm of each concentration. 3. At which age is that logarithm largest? 693 yr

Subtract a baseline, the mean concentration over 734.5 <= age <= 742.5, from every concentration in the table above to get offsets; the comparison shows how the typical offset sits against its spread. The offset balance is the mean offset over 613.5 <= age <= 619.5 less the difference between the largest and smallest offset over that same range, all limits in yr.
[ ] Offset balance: -4.6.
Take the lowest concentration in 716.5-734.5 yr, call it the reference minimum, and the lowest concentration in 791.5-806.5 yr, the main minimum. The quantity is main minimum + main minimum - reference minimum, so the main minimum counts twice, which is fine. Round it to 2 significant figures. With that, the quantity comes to 32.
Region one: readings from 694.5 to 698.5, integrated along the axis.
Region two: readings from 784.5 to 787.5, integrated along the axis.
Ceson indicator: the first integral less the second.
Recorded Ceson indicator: 54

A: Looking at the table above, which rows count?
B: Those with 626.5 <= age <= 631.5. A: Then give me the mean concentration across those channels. 42.7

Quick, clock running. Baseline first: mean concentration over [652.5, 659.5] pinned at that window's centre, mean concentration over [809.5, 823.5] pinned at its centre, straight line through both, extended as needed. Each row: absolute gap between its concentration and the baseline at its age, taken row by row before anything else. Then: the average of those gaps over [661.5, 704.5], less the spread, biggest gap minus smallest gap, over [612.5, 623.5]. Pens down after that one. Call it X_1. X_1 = -2.9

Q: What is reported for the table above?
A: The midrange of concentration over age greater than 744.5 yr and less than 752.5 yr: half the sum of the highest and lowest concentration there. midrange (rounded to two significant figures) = 44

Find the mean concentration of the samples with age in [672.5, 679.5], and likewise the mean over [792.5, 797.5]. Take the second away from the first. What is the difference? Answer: -0.9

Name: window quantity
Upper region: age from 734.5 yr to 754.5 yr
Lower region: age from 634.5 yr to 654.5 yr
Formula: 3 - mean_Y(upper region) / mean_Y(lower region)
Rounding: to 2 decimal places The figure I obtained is 1.97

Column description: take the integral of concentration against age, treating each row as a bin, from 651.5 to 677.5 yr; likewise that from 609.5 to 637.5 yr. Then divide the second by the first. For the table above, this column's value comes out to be 1.1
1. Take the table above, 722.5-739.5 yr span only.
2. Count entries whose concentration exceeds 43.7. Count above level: 13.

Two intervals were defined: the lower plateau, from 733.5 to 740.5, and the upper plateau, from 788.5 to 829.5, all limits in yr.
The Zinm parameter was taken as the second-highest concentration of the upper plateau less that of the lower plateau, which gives -1.8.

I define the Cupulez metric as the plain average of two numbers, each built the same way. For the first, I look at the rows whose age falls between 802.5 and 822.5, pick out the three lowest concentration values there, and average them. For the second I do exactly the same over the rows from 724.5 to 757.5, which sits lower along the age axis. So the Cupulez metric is 37.1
